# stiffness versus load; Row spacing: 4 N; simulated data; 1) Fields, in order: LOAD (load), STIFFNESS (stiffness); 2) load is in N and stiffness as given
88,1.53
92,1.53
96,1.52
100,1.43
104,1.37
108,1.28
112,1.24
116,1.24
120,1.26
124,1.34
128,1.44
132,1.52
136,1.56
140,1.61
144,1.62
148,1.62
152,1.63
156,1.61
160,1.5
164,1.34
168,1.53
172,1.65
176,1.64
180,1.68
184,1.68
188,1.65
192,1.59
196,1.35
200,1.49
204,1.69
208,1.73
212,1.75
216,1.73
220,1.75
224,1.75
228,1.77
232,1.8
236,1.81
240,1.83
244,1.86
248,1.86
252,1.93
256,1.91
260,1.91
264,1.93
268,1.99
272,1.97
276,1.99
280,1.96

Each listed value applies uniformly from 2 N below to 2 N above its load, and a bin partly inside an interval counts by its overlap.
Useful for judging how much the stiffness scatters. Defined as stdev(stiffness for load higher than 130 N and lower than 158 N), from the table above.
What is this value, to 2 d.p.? 0.04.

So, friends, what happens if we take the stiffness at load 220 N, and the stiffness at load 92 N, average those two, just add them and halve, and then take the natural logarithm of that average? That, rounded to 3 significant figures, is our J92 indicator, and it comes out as 0.495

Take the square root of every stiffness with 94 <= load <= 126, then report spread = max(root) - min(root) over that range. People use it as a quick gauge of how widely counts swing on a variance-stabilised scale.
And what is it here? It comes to 0.12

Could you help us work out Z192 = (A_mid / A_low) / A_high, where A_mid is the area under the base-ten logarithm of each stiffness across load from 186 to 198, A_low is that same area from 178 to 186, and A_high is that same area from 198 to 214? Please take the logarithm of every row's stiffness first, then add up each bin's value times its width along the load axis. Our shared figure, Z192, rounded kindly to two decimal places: 0.35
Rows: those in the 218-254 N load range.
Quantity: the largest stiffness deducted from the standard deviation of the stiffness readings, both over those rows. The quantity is -1.87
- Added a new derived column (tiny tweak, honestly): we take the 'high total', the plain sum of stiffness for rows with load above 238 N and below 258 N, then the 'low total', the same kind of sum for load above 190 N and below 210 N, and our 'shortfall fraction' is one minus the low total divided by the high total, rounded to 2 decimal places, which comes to 0.16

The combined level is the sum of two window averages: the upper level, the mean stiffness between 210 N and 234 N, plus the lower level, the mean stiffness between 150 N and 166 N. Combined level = 3.28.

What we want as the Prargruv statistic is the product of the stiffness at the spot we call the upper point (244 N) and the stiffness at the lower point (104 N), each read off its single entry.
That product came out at 2.55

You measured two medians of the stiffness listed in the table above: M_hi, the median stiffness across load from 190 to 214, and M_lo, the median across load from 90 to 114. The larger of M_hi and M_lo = 1.64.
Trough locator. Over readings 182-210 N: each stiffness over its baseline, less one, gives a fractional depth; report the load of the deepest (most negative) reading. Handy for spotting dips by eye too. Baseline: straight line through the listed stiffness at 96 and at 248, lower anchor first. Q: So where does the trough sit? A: 196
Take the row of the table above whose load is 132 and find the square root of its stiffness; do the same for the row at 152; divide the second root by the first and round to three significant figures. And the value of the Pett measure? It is 1.04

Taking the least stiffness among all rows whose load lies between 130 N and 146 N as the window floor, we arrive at 1.52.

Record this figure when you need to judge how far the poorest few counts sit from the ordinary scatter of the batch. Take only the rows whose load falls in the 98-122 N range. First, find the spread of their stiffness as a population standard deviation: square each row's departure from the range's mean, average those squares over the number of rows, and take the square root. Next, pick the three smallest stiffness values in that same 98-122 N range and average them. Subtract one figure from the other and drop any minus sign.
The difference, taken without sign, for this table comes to 1.2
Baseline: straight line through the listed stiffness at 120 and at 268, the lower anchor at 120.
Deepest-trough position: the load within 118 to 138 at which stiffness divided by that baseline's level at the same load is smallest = 120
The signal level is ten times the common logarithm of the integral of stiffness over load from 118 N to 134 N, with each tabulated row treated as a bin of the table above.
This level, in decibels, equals 13.5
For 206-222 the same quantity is 14.4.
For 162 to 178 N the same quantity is 13.9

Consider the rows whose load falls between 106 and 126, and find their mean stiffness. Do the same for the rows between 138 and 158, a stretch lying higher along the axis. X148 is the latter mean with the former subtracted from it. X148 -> 0.35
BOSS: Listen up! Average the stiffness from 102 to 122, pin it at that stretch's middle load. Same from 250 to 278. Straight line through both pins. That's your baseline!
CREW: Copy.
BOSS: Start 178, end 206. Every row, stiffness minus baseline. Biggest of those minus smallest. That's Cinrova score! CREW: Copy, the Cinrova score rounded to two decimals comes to 0.40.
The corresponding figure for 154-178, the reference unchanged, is 0.31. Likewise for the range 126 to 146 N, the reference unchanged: 0.12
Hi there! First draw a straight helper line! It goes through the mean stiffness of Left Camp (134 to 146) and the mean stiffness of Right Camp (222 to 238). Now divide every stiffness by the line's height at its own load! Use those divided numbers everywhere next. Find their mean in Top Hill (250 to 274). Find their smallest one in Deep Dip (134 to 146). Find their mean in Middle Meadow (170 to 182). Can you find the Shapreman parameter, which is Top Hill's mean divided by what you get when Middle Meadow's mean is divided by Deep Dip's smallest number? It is 1.04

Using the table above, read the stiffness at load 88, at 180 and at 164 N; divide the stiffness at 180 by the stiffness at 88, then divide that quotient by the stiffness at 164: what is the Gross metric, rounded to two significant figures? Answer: 0.82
